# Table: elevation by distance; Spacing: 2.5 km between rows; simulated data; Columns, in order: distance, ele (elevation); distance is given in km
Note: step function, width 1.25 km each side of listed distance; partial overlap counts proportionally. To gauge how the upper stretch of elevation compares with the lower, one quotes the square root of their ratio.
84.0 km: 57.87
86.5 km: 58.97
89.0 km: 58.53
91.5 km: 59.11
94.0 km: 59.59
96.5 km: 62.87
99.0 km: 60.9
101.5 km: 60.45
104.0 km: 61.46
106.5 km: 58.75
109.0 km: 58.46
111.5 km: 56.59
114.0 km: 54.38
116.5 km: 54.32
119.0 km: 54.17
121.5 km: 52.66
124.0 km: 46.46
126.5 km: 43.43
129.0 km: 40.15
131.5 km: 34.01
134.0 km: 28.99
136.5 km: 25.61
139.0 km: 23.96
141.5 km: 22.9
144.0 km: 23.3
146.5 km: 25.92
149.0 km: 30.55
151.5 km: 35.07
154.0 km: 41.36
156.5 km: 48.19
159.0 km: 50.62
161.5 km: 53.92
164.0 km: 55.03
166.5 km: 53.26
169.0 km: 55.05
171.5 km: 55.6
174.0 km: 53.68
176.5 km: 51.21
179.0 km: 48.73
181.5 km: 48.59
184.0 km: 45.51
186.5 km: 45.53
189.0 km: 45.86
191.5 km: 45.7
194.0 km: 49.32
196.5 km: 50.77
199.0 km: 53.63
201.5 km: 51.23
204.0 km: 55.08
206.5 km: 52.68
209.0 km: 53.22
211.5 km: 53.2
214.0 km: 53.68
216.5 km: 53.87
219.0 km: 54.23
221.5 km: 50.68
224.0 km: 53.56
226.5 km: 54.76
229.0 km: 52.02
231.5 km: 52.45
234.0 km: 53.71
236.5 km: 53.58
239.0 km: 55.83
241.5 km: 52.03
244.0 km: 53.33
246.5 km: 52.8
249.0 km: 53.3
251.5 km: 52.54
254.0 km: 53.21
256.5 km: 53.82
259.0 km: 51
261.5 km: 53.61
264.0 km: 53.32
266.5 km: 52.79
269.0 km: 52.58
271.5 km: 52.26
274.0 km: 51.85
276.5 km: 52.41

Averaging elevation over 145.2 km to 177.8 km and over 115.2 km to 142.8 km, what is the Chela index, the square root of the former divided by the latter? 1.10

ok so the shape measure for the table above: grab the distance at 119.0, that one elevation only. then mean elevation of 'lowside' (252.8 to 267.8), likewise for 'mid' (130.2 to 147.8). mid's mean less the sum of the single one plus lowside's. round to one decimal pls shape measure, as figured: -80.7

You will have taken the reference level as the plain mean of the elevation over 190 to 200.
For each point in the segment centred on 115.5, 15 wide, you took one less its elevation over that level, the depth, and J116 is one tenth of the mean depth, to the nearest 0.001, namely -0.011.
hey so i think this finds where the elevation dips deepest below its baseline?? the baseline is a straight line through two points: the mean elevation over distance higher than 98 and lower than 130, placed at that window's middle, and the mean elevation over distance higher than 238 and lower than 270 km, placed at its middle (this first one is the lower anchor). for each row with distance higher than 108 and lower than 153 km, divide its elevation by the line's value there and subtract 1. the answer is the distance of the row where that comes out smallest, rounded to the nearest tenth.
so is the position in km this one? 141.5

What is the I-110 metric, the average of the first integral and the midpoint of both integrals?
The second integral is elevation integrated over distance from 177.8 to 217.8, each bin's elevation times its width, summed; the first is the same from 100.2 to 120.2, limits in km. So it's 1364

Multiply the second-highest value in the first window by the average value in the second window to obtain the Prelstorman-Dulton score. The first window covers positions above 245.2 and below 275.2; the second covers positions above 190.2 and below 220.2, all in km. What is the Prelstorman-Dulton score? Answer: 2799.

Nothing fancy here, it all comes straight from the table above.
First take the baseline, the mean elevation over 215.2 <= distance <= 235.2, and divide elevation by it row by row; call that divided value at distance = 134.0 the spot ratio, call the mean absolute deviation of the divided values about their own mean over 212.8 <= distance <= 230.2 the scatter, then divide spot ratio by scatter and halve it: 13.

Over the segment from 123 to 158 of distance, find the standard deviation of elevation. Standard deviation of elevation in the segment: 9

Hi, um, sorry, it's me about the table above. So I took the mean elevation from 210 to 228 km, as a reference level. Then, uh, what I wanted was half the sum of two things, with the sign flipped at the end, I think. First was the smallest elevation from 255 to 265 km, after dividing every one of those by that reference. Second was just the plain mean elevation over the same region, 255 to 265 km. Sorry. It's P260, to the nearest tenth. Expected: -26.9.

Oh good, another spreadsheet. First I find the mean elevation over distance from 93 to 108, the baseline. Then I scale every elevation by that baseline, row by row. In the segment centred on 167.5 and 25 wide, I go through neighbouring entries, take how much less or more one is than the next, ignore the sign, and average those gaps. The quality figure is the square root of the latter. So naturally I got 0.181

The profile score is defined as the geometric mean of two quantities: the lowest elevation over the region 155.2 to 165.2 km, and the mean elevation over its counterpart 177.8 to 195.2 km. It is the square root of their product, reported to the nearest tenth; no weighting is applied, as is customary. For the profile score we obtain 47.6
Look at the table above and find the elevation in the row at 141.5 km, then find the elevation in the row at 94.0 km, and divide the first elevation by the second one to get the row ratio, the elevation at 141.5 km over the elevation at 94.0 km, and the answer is 0.38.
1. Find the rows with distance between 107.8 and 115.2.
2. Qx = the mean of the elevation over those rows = 56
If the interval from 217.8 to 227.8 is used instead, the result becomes 53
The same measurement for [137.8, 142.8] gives 23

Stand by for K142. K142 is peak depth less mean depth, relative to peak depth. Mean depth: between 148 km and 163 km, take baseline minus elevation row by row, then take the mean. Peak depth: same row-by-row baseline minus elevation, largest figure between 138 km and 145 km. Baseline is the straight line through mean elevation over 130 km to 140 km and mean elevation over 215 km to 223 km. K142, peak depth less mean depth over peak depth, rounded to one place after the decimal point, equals 2.2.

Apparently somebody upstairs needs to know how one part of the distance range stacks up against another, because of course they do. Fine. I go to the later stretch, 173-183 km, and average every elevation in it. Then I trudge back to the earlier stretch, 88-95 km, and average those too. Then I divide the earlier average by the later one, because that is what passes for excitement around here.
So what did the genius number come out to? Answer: 1.17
